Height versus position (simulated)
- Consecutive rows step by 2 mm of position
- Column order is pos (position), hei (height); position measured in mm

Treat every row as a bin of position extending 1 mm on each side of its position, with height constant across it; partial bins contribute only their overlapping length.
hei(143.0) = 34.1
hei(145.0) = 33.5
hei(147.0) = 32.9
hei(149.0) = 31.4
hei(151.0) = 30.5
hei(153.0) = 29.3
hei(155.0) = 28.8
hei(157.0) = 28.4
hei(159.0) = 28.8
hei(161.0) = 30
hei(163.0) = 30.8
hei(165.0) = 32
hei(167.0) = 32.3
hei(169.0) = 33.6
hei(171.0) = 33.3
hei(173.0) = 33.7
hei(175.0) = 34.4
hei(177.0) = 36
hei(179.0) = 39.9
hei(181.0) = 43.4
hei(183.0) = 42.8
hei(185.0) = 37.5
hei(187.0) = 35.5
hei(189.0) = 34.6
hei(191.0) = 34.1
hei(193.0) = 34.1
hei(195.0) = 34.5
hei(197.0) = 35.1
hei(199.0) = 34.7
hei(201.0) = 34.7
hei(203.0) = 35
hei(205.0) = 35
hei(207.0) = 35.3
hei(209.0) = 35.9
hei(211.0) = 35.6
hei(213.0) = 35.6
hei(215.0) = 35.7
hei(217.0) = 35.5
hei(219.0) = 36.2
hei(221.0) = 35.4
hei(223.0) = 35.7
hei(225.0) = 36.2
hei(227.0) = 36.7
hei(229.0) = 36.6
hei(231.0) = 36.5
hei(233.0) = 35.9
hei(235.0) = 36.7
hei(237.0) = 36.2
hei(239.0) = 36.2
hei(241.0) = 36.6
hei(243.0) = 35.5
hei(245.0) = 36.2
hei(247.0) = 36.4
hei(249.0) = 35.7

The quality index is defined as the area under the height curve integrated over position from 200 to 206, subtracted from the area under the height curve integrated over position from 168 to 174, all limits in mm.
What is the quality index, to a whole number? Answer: -8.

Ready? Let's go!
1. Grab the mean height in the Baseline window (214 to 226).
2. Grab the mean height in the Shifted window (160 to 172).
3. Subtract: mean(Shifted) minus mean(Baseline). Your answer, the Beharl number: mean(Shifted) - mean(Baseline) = -3.8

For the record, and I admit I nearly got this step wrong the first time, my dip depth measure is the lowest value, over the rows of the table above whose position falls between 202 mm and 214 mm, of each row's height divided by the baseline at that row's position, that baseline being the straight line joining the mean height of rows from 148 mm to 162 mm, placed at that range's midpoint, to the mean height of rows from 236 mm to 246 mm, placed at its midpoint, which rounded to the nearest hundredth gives 1.05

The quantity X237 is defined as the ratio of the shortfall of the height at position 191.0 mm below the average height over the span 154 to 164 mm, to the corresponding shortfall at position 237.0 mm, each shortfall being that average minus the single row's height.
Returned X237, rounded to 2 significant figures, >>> 0.69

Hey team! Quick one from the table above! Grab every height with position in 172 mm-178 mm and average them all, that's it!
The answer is 34.7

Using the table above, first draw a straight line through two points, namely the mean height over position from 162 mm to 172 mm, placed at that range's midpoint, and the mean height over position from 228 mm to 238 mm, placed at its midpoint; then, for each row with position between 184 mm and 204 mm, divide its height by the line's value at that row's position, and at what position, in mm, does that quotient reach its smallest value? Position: 193.0 mm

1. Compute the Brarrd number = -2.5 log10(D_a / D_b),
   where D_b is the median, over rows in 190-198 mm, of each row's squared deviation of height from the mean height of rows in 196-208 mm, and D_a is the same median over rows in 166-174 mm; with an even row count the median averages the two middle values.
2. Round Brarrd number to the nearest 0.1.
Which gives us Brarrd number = -1.7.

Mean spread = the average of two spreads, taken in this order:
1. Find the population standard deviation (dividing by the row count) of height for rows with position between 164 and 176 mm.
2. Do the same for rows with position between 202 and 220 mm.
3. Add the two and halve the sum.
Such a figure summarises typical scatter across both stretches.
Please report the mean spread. 0.60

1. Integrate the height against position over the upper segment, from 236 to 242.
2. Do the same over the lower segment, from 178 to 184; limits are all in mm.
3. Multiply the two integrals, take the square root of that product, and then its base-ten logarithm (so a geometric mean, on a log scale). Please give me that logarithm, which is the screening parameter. 2.37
